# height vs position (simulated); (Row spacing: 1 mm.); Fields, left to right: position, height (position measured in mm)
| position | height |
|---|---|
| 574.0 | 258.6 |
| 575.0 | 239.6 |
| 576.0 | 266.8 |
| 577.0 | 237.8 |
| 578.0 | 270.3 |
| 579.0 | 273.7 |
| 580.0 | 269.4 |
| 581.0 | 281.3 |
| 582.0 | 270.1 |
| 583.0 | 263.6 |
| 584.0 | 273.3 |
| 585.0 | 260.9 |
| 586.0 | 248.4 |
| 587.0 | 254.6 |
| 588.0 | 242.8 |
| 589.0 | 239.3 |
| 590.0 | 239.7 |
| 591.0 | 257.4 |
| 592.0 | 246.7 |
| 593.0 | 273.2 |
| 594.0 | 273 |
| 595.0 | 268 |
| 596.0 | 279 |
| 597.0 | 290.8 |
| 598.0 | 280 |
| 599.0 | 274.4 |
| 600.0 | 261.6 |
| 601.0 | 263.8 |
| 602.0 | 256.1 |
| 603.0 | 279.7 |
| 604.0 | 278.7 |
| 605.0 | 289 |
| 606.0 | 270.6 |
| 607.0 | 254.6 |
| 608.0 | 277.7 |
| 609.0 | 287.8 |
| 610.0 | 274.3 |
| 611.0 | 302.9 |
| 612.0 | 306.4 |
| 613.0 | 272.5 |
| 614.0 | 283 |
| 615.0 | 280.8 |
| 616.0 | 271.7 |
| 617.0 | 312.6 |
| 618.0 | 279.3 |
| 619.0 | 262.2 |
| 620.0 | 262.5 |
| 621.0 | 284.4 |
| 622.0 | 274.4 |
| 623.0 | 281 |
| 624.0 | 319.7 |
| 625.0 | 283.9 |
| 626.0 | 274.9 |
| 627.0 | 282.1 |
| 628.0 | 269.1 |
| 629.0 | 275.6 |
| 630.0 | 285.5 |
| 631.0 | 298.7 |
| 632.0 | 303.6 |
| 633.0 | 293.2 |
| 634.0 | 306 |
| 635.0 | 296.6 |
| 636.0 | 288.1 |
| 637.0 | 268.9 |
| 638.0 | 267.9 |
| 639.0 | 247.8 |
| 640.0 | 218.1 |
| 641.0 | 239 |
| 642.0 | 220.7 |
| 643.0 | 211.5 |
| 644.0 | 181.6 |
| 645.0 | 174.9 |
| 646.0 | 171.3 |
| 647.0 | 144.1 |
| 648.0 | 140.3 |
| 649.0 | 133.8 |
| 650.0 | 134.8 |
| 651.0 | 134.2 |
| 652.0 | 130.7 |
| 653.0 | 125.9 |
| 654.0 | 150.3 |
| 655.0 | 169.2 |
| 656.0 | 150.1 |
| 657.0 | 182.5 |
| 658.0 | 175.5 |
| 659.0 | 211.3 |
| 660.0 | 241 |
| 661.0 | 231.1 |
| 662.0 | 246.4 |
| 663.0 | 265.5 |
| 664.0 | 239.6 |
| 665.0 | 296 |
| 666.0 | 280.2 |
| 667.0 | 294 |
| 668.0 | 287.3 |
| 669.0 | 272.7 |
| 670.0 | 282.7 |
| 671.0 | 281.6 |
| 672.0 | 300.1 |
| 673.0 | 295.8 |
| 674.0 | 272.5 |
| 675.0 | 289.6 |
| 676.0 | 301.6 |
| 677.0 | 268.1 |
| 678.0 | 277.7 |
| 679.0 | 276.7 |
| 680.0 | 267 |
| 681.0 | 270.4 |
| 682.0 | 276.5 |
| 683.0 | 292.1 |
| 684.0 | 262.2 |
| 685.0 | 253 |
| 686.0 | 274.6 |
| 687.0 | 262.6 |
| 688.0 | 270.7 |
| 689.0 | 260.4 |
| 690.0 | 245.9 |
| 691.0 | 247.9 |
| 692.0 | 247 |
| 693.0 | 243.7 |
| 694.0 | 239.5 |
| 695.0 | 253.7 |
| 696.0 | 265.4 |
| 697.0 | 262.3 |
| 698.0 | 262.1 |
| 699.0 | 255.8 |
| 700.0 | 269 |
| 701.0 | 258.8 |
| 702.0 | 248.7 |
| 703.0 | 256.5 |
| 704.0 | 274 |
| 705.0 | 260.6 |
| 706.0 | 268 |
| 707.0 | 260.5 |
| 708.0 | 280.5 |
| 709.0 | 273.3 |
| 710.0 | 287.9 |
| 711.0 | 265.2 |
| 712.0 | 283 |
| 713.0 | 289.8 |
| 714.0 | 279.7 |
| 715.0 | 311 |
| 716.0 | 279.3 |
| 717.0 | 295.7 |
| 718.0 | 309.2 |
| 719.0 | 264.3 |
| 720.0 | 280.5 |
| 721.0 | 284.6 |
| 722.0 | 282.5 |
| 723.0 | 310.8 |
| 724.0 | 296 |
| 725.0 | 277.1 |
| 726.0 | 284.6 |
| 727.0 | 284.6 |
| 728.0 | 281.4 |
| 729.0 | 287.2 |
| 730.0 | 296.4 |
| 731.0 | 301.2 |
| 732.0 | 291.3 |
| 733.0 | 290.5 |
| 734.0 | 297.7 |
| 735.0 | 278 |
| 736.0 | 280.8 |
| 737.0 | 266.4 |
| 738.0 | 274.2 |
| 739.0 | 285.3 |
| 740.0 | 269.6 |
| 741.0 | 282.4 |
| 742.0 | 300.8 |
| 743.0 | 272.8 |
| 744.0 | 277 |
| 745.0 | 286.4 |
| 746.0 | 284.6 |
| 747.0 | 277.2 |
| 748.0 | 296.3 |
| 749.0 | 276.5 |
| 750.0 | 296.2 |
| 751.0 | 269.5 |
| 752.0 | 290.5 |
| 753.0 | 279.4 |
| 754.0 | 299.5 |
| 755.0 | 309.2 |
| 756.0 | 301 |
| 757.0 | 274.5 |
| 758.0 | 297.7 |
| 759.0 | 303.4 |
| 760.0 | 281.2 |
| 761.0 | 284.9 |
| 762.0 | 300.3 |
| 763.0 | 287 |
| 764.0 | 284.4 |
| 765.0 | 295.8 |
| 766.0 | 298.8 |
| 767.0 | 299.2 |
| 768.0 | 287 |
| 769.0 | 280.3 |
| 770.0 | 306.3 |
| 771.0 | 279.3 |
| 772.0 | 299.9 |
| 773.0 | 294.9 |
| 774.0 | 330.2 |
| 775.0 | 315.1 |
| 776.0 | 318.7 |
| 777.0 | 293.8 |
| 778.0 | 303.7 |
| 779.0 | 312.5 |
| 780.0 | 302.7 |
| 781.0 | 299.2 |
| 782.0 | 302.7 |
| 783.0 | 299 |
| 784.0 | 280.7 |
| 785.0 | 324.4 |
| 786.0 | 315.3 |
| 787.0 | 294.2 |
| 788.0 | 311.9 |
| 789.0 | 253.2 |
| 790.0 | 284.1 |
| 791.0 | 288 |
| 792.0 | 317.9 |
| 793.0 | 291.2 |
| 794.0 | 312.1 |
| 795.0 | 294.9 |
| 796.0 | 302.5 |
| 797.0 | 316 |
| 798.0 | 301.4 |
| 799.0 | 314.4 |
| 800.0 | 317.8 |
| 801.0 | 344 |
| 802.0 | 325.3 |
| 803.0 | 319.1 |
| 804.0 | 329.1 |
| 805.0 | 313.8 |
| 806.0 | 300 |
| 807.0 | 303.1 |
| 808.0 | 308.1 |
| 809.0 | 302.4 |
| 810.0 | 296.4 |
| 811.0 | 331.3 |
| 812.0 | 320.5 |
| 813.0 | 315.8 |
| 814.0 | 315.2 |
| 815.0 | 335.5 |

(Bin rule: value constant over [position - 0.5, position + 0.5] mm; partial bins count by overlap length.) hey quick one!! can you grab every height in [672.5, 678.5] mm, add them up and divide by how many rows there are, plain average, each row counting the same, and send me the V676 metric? 284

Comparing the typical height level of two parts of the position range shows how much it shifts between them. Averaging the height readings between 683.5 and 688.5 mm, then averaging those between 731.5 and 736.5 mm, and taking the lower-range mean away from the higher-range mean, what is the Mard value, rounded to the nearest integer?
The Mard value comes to 23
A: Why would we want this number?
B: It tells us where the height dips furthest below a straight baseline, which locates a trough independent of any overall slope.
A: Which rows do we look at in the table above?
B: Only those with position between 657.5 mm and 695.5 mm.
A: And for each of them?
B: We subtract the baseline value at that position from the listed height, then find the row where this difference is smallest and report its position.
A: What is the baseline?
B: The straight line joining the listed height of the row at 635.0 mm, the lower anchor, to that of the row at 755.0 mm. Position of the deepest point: 658.0 mm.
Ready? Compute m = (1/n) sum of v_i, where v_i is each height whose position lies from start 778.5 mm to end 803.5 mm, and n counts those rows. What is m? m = 305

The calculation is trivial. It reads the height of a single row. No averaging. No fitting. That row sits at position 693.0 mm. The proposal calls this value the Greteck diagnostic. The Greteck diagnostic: 243.7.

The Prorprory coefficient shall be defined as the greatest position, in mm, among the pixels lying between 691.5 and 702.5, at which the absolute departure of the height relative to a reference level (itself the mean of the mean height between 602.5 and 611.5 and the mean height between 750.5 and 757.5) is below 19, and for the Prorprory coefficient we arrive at 700.0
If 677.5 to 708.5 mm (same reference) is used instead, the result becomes 708.0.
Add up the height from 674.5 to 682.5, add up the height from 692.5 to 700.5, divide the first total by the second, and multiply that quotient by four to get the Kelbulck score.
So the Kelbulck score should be 4.34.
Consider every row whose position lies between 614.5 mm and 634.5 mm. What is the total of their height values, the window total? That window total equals 5701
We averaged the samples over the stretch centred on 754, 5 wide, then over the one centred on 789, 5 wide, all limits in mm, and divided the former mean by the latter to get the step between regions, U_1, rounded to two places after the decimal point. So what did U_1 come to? 1.03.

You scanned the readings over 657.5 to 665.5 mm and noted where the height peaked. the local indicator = 665.0 mm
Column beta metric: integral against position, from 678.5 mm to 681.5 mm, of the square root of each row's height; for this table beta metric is 49.4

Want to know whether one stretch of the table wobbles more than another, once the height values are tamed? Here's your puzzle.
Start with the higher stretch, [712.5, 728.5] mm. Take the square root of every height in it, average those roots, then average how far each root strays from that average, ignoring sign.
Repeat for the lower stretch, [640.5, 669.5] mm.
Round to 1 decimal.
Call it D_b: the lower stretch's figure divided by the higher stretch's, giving 5.8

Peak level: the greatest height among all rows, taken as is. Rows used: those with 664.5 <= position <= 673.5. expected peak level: 300.1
